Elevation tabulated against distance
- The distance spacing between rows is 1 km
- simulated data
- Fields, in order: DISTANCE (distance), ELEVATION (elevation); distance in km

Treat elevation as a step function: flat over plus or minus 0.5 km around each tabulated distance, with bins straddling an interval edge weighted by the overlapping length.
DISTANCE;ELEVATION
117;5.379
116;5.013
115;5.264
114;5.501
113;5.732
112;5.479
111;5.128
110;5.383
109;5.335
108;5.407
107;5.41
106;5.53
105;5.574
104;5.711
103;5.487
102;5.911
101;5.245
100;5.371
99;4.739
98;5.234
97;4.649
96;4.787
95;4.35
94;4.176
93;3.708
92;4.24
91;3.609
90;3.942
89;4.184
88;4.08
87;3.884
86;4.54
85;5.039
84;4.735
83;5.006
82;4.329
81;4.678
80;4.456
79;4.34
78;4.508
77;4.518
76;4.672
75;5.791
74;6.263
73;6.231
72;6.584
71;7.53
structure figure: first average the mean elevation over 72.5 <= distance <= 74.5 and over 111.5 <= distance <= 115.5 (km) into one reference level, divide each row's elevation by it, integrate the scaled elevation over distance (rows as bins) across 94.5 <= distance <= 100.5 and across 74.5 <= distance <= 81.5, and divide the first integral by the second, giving 0.9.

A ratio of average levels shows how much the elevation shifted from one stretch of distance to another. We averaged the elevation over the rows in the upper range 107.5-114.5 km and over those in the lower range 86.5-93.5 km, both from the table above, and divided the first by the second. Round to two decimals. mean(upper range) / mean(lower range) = 1.37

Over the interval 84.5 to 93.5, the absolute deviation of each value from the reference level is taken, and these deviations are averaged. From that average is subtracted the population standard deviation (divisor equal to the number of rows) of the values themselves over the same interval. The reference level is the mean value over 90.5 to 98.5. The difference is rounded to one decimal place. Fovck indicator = 0.0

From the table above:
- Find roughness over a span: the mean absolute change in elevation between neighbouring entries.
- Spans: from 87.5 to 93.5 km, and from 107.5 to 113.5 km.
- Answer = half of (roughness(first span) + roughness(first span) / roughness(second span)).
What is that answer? 1.1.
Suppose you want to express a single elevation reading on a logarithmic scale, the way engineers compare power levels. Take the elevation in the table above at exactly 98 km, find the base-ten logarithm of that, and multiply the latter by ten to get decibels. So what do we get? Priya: 7.2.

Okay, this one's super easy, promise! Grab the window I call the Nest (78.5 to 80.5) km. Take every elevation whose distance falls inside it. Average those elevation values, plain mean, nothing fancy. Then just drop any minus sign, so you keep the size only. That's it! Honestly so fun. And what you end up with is 4.40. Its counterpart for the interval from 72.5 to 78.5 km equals 5.33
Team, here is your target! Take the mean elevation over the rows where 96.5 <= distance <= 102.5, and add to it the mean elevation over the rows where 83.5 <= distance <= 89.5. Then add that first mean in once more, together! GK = 14.8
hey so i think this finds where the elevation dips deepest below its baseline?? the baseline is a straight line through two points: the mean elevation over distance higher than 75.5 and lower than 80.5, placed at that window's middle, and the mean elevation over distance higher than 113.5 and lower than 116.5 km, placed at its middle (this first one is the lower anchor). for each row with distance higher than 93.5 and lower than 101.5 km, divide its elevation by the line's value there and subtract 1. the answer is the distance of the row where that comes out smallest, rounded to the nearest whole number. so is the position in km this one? 94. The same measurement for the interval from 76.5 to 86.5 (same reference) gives 82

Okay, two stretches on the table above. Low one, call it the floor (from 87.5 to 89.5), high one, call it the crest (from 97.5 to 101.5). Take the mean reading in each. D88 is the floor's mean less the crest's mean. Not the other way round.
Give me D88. -1.0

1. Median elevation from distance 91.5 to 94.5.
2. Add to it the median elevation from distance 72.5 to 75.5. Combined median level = 10.4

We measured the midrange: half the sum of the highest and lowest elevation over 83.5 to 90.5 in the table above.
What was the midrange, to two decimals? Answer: 4.46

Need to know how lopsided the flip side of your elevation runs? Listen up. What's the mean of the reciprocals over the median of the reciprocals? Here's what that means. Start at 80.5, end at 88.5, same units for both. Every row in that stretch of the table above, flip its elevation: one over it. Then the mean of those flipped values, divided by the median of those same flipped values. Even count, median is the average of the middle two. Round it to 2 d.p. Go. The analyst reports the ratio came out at 1.02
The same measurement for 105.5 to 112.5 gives 1.01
